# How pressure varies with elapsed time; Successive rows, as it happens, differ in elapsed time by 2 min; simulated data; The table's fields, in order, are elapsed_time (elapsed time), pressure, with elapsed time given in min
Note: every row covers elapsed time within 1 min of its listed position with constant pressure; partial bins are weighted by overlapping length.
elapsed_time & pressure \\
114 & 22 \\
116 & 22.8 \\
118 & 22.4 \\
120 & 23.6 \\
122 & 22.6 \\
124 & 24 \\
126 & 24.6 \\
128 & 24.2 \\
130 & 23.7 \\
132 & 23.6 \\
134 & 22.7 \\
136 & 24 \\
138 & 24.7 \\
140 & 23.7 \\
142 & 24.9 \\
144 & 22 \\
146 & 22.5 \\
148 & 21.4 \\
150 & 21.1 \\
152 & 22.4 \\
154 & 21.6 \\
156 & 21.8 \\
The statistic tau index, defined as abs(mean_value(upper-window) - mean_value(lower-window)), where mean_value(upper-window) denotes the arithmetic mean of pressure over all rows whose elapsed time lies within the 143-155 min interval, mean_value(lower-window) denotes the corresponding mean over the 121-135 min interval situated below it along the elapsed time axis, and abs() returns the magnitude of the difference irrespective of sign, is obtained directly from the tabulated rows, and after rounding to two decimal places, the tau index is 1.80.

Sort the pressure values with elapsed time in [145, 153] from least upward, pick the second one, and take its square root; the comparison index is 4.63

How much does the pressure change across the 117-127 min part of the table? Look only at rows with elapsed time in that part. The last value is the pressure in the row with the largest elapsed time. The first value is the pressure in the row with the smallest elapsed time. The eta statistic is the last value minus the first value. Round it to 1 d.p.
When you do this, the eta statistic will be 2.2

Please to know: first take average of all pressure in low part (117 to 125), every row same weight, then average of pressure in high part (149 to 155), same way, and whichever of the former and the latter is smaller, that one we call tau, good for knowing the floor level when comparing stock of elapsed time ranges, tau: 21.7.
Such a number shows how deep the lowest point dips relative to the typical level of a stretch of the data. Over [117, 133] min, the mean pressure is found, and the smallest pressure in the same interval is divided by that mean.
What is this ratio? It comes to 0.950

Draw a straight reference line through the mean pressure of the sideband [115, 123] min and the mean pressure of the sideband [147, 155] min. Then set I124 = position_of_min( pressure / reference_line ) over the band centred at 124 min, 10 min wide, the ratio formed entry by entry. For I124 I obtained 122 min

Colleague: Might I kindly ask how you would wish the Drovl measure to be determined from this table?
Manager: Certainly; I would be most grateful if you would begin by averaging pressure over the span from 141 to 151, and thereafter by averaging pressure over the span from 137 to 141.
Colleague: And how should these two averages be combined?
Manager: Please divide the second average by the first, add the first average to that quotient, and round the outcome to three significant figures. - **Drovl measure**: 23.5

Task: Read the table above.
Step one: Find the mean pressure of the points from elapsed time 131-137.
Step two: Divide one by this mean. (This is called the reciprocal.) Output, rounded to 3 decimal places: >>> 0.043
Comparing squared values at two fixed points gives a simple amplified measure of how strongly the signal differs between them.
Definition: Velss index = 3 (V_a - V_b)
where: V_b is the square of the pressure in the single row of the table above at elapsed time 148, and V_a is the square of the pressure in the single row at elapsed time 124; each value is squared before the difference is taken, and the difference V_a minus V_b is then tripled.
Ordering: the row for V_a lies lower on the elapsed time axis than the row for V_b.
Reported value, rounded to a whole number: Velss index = 354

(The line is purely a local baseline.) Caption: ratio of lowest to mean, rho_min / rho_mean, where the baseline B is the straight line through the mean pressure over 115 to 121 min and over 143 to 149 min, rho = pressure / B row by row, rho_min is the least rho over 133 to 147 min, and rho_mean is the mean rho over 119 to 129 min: 0.95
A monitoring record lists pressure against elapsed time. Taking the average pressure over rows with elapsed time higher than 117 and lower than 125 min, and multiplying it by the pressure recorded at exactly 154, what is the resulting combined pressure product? 500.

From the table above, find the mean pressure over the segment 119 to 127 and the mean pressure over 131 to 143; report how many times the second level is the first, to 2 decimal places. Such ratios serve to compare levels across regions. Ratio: 1.01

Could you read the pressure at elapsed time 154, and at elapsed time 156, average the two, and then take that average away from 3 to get -18.7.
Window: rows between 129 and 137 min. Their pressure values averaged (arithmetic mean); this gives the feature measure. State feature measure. 23.5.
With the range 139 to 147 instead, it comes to 23.3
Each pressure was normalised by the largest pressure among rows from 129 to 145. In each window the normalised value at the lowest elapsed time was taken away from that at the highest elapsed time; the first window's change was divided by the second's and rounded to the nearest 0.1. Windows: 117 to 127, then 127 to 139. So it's 4.4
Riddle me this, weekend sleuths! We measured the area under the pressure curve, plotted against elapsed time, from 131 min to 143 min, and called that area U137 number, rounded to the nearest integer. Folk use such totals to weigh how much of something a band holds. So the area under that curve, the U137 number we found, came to 287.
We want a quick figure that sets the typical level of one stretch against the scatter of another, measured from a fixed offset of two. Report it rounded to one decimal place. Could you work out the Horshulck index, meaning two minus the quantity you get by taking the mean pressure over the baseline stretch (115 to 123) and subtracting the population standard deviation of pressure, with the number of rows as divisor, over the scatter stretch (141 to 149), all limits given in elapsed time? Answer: -19.5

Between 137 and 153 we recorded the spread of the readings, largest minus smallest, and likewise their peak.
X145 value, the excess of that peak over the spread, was 21.1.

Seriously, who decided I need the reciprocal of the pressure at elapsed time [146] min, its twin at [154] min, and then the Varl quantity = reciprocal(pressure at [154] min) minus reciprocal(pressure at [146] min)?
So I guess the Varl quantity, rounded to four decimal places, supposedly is 0.0019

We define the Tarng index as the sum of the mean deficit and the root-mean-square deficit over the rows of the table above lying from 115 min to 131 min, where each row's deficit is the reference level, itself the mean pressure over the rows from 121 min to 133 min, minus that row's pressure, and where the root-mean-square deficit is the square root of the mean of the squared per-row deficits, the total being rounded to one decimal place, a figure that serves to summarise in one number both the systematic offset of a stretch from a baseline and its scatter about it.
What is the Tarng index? 1.1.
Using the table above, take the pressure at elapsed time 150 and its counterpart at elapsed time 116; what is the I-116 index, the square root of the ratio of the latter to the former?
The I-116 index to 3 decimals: 1.040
